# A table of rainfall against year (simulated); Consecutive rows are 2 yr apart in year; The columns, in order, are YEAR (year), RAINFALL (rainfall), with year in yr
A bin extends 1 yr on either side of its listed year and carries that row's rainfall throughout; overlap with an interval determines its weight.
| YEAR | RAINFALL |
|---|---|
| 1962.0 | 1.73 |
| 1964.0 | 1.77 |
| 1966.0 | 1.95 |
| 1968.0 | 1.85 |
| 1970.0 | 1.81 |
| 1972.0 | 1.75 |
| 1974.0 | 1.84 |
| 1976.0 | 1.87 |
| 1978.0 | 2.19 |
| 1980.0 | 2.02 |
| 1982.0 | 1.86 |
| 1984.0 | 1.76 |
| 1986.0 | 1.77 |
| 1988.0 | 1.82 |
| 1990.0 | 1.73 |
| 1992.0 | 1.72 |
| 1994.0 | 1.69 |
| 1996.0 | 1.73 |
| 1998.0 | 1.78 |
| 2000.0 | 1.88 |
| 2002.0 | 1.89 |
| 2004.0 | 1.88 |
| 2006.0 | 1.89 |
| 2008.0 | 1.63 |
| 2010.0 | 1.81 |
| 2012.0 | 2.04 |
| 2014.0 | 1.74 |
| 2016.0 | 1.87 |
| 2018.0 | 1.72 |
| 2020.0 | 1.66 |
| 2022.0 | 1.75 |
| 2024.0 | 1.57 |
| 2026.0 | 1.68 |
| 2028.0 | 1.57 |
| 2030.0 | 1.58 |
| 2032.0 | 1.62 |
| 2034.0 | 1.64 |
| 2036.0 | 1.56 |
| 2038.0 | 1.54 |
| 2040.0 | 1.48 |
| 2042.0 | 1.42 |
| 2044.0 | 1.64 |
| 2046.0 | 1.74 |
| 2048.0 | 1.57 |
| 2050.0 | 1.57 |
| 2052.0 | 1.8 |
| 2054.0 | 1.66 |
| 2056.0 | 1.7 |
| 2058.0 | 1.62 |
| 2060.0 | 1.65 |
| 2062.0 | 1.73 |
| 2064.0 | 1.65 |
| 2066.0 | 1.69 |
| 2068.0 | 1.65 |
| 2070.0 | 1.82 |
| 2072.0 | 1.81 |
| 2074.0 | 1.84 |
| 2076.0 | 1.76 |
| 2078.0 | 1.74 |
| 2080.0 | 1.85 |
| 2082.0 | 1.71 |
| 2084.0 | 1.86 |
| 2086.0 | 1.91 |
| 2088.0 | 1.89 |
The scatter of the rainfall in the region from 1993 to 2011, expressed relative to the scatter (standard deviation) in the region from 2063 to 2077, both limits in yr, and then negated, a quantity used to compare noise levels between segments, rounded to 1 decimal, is -1.2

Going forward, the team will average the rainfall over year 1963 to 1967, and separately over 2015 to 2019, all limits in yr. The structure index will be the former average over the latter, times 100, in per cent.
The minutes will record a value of 104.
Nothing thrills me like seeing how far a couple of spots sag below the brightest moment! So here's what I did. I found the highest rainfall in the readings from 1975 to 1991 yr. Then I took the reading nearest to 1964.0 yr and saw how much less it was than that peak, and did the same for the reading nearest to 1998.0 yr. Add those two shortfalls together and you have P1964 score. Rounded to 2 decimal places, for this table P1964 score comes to 0.83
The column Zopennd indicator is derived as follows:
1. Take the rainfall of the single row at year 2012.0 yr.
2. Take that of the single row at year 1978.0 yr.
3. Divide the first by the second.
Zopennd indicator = 0.93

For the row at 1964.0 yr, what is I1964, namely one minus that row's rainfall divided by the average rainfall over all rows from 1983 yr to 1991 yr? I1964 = 0.00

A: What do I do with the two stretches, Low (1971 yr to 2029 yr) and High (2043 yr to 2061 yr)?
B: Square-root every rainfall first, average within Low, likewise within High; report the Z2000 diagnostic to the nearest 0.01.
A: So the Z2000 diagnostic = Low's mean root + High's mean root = 2.63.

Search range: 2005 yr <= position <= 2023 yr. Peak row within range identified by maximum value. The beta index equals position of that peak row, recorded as 2012.0 yr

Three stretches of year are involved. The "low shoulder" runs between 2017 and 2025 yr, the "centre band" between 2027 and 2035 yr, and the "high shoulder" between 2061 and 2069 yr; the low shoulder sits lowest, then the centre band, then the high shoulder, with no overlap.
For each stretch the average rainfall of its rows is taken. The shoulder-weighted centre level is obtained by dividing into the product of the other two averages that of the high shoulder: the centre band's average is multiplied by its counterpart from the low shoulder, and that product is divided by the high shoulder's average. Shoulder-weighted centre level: 1.60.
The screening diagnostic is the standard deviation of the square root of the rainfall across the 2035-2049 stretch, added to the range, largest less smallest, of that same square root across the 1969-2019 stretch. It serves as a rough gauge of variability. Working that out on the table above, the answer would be 0.24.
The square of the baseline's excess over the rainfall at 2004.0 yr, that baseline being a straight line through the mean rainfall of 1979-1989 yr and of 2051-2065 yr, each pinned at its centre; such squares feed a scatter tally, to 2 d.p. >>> 0.01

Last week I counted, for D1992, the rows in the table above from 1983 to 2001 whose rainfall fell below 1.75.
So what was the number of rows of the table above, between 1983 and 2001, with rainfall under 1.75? 4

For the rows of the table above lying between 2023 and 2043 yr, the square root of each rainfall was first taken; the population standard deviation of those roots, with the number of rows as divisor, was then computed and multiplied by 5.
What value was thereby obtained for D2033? 0.14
